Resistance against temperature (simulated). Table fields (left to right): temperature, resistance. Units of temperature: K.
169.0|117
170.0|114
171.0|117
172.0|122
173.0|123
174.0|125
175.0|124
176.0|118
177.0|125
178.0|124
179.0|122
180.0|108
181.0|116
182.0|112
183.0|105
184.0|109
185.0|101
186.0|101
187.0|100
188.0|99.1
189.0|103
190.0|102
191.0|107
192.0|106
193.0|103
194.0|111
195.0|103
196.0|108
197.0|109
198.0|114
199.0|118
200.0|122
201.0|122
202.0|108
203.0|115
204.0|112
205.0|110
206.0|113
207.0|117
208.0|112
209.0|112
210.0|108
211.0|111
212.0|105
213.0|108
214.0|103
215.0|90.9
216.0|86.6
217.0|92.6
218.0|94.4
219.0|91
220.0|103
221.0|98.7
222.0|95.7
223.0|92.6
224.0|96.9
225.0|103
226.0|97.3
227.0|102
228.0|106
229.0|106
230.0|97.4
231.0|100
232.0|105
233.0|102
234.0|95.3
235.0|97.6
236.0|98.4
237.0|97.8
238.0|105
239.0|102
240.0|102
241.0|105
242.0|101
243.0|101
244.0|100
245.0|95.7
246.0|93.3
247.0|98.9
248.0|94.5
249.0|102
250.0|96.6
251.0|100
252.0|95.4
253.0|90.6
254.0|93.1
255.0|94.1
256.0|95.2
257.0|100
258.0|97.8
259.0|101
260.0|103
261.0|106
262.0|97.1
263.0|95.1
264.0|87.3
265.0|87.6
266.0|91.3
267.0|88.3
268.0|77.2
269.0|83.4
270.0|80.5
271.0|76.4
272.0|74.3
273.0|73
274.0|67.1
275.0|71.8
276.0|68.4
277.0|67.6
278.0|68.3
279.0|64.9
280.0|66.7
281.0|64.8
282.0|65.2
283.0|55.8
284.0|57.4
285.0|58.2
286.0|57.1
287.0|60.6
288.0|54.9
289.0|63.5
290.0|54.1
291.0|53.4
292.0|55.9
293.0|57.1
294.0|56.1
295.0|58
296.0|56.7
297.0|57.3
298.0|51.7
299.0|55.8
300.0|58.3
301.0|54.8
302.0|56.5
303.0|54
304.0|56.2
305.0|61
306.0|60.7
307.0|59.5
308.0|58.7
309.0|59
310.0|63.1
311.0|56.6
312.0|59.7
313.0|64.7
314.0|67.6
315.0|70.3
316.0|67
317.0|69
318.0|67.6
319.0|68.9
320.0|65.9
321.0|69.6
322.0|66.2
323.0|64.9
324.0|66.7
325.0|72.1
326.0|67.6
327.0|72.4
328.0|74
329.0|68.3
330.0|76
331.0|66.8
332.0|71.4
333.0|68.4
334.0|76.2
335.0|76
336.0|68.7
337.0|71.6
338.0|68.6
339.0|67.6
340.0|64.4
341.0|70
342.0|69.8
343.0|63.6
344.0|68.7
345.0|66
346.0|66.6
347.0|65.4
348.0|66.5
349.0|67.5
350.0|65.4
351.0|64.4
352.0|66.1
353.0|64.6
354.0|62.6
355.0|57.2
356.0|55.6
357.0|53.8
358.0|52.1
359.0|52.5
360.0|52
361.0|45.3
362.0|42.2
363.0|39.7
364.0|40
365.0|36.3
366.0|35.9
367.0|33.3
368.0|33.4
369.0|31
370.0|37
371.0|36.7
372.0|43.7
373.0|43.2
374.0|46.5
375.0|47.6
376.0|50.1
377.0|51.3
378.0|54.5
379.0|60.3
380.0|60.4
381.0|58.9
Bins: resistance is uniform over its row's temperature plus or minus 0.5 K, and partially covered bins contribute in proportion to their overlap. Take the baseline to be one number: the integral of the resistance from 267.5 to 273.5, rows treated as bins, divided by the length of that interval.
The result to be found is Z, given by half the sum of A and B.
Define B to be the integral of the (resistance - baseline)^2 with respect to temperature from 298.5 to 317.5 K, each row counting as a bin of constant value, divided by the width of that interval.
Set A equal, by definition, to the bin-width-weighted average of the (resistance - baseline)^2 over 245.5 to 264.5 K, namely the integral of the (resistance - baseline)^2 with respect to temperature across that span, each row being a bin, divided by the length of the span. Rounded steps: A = 397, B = 306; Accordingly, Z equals 351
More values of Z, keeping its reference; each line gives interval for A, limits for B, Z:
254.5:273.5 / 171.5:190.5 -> 791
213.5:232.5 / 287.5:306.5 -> 447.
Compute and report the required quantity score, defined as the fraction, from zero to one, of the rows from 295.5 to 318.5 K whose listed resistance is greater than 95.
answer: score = 0.00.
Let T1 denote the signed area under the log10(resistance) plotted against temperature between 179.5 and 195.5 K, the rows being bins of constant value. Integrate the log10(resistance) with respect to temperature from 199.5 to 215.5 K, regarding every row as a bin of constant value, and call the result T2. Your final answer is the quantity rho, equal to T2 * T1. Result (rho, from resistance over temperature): 1058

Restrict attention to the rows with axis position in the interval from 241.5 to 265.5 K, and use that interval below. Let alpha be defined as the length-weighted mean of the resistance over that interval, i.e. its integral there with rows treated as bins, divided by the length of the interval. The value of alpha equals 97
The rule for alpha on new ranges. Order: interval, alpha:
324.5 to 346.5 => 70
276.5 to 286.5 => 63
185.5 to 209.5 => 109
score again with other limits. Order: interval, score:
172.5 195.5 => 1.00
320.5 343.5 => 0.00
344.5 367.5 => 0.00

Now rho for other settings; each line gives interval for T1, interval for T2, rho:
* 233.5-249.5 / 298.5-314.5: 905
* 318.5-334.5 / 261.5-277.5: 897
